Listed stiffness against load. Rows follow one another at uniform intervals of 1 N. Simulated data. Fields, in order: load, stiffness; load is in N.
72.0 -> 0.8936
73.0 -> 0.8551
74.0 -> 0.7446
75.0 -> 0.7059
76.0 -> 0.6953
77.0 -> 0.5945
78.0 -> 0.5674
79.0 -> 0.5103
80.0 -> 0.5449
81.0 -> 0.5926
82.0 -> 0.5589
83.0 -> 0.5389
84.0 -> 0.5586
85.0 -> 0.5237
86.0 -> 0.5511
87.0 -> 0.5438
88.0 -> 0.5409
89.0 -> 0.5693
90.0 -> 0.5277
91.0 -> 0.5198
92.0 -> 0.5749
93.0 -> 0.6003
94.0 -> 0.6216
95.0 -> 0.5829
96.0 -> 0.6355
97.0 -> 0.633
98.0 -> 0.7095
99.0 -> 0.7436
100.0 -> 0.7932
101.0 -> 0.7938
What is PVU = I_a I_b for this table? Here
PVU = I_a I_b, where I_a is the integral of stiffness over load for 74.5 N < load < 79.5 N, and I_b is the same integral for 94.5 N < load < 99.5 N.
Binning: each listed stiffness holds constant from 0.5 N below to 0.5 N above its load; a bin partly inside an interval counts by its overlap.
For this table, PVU 10.2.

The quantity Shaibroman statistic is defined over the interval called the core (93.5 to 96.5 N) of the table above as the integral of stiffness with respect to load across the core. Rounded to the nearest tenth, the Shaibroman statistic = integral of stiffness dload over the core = 1.8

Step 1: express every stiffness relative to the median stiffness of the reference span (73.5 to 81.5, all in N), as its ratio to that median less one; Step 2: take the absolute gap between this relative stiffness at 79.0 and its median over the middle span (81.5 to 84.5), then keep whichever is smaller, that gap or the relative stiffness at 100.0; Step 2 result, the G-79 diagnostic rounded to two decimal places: 0.08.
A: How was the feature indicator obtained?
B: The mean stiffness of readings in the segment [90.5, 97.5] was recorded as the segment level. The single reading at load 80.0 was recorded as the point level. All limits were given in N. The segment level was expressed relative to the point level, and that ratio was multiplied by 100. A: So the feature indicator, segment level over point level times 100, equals 109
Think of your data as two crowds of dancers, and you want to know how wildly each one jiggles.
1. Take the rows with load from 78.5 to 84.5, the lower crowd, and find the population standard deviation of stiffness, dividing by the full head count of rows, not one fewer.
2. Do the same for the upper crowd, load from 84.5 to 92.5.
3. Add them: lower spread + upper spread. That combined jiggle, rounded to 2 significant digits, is 0.044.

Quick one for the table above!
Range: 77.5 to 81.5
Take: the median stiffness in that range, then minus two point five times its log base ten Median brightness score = 0.637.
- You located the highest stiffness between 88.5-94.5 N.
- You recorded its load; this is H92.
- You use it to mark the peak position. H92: 94.0 N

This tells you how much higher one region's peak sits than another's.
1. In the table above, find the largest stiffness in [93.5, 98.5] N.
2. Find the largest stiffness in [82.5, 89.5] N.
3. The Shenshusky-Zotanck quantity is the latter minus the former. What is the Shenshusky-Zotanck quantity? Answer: -0.14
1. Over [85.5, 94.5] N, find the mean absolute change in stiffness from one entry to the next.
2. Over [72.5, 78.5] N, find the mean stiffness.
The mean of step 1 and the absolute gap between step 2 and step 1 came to 0.347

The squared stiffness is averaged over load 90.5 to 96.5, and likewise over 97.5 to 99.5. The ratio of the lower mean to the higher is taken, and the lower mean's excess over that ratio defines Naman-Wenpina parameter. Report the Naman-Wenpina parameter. -0.31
